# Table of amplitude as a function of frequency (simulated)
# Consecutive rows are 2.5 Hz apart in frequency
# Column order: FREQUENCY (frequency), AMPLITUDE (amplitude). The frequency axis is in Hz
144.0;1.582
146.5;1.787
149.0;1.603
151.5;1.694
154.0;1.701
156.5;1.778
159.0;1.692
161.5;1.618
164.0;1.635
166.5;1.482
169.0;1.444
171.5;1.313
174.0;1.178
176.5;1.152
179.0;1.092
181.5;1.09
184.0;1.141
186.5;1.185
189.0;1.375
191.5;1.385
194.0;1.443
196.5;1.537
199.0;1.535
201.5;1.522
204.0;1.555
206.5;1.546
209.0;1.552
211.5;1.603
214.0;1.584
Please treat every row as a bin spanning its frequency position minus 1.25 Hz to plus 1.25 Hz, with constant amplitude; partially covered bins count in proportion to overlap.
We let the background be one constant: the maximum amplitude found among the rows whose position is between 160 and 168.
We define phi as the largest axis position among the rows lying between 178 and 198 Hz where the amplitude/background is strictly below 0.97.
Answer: 196.5 Hz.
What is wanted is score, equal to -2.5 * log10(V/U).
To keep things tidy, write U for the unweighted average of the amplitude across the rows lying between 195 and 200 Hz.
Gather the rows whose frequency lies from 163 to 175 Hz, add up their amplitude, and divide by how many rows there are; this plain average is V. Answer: 0.09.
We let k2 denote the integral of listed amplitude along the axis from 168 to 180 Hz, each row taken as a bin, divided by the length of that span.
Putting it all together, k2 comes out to 1.2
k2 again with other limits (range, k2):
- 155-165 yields 1.7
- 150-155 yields 1.7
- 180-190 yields 1.2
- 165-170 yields 1.5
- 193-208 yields 1.5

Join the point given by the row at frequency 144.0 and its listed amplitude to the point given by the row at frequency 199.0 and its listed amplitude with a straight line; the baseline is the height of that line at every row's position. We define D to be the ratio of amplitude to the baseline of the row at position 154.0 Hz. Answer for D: 1.08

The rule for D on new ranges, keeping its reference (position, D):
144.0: 1.00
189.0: 0.89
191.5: 0.90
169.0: 0.93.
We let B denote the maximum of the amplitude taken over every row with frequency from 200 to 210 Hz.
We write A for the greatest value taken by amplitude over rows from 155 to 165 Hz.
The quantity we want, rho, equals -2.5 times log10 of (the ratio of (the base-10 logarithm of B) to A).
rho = 2.4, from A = 1.778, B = 1.555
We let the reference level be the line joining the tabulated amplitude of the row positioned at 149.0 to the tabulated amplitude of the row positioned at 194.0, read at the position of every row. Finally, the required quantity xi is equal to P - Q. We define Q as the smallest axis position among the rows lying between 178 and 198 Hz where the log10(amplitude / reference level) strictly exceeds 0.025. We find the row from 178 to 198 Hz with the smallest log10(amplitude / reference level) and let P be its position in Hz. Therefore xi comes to -17.5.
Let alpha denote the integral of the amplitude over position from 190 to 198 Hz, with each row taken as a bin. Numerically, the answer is 11.6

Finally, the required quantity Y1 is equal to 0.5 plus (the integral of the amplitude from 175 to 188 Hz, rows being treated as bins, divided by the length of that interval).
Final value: 1.64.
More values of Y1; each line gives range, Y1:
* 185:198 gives 1.88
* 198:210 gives 2.04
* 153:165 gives 2.19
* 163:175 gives 1.91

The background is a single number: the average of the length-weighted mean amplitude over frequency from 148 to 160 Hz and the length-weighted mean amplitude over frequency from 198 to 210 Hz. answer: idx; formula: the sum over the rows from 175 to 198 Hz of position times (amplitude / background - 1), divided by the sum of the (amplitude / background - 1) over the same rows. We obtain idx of 183.8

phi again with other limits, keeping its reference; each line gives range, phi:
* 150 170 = 169.0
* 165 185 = 184.0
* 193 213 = 209.0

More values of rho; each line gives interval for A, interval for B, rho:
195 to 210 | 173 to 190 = 2.6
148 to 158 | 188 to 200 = 2.4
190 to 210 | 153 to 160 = 2.0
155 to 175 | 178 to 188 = 3.5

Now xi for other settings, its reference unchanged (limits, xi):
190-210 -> -5.0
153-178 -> 22.5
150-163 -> 10.0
